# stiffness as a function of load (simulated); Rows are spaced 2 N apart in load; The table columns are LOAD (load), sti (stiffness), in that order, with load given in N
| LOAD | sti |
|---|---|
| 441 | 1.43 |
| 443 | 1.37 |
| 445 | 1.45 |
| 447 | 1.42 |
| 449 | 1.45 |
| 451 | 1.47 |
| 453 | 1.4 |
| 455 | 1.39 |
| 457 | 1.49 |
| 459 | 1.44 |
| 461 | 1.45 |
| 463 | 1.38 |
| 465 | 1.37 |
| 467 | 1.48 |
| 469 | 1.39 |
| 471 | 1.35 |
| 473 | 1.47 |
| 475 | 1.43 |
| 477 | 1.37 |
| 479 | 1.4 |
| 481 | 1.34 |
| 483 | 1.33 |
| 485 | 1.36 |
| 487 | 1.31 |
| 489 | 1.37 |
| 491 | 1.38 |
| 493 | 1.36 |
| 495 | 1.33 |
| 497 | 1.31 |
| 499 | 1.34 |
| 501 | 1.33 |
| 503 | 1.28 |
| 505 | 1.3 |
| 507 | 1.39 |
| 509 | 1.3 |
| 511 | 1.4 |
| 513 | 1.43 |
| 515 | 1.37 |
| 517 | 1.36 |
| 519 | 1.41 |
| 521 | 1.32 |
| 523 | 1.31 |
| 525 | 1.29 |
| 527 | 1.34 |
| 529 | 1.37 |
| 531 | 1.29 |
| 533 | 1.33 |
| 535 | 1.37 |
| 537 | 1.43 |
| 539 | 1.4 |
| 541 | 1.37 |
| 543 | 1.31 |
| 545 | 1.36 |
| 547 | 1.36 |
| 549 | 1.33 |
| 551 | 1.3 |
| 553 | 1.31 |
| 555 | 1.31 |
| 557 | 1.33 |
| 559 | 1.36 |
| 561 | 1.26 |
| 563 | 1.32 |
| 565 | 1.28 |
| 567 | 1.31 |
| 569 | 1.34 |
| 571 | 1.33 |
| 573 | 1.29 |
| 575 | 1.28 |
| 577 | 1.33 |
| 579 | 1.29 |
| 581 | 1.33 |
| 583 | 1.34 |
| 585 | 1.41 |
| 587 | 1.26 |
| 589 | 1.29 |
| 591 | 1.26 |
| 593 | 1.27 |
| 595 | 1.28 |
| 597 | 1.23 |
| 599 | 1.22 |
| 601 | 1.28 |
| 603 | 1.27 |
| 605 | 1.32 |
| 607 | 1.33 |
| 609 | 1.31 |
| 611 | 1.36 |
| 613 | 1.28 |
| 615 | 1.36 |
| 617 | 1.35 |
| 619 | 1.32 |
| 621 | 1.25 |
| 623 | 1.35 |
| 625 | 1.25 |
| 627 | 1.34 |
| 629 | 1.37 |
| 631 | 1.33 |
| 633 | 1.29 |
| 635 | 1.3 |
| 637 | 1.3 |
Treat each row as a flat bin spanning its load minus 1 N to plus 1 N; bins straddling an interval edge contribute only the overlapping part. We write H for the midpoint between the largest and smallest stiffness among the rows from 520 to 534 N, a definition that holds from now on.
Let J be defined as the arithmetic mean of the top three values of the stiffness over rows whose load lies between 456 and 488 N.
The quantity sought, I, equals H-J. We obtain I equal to -0.15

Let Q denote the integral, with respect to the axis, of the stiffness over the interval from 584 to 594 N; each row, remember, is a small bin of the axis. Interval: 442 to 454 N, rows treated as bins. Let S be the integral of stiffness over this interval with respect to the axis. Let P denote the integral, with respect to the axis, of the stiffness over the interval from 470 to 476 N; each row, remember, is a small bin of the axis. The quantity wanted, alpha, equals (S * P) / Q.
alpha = 11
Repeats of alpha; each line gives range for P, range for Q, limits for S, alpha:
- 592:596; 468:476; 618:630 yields 7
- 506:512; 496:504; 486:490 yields 4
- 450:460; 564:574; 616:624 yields 12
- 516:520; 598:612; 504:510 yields 2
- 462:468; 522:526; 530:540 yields 22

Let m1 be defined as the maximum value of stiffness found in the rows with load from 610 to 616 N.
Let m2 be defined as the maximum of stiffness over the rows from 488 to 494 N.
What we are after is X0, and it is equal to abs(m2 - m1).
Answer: 0.02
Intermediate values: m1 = 1.36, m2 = 1.38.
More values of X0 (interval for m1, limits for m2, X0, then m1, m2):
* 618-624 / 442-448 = 0.10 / 1.35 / 1.45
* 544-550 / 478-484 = 0.04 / 1.36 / 1.4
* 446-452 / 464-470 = 0.01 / 1.47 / 1.48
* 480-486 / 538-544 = 0.04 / 1.36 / 1.4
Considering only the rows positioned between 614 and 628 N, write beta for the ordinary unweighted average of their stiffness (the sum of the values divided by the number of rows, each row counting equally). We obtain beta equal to 1.317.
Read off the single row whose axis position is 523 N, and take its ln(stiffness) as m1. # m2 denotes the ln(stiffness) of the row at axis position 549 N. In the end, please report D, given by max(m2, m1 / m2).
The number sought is 0.9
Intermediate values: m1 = 0.27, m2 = 0.285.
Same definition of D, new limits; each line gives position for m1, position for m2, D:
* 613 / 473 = 0.6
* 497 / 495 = 0.9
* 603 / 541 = 0.8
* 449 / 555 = 1.4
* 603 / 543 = 0.9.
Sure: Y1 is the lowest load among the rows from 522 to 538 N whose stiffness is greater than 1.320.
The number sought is 527 N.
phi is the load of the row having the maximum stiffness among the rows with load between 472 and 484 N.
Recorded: 473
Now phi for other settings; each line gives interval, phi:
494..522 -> 513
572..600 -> 585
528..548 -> 537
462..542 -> 467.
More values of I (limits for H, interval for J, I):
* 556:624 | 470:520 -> -0.13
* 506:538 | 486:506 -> -0.01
